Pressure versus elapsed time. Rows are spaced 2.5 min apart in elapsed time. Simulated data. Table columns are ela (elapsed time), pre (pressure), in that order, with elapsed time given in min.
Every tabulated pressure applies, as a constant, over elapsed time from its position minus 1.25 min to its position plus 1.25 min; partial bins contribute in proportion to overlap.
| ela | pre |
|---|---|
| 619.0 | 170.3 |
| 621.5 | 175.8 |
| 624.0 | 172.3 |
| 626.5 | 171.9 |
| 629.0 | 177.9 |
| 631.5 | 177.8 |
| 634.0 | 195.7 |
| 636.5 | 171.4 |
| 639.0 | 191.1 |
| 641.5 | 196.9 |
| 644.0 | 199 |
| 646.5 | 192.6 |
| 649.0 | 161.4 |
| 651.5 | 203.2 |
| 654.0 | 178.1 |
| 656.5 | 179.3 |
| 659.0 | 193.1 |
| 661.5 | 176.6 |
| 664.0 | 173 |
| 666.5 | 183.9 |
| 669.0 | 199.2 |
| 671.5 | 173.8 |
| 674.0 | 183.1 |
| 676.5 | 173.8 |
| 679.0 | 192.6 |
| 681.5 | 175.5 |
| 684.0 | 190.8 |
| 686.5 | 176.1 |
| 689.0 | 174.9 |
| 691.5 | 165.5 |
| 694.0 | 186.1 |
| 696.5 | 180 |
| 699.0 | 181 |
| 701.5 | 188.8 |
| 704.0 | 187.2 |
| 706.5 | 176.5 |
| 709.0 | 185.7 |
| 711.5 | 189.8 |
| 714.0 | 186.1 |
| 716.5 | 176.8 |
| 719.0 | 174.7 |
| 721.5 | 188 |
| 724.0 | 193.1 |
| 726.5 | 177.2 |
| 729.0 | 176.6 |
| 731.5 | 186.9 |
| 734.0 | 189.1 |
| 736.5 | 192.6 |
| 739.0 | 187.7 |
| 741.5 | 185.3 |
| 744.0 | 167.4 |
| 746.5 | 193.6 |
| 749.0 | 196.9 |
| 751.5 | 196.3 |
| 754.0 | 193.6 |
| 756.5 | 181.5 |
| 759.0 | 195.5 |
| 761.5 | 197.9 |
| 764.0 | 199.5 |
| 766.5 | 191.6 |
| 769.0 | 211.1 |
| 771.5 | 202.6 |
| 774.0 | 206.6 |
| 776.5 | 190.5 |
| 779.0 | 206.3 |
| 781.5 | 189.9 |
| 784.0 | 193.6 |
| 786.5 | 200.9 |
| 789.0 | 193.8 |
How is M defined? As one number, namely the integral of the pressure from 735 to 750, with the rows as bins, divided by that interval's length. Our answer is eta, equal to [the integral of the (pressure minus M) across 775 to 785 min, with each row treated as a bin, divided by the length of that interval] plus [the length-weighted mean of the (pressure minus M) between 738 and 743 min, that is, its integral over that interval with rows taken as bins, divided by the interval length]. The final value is 6.6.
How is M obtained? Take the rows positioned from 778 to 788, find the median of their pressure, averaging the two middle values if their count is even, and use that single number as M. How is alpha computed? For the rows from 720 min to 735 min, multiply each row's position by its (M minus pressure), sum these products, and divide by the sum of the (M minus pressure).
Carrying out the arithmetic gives 728.0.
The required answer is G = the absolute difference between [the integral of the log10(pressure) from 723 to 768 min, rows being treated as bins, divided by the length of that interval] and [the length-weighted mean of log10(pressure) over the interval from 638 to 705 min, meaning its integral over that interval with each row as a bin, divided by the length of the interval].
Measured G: 0.0132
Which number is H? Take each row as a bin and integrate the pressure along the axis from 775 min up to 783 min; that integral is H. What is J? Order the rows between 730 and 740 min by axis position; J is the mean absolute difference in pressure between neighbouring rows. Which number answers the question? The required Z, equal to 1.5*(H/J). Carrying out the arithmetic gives 665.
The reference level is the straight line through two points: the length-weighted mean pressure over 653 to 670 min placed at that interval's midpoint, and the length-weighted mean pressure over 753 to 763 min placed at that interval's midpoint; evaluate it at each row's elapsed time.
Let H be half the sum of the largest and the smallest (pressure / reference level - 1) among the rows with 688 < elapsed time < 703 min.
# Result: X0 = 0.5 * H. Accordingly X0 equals -0.025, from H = -0.050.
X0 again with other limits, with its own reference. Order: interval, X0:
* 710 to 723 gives -0.016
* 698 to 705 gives -0.005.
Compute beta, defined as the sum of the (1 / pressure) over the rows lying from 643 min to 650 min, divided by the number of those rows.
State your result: 0.0055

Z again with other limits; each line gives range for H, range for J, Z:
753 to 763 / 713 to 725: 387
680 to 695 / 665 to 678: 271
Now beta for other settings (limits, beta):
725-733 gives 0.0056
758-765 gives 0.0051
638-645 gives 0.0051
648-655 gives 0.0056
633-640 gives 0.0054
